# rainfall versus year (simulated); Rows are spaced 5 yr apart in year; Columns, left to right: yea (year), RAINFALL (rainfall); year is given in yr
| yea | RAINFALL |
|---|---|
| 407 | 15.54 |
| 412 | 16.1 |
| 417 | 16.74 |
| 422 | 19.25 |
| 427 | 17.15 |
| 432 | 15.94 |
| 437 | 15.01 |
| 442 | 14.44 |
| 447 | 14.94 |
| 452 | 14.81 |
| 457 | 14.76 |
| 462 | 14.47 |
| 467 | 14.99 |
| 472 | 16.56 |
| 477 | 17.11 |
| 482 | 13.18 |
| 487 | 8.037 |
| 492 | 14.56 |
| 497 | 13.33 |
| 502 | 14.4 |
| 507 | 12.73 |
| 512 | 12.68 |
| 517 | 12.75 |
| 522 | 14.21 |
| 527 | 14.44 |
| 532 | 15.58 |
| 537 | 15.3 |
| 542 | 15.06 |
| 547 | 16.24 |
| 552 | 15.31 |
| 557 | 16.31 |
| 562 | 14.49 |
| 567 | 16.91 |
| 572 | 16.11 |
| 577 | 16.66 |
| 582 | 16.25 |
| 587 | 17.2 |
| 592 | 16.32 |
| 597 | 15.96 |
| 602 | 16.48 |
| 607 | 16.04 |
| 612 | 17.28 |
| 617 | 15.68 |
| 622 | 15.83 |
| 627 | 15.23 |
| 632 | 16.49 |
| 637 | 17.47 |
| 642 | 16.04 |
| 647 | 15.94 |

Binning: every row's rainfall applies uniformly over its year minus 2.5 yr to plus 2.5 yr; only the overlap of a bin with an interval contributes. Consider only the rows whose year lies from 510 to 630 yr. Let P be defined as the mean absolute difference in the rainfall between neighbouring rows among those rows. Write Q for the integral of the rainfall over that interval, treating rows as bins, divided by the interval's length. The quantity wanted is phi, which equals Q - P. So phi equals 14.8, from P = 0.8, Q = 15.6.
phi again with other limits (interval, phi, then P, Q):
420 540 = 13.2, 1.4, 14.6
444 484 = 14.1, 1.0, 15.1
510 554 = 13.9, 0.7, 14.6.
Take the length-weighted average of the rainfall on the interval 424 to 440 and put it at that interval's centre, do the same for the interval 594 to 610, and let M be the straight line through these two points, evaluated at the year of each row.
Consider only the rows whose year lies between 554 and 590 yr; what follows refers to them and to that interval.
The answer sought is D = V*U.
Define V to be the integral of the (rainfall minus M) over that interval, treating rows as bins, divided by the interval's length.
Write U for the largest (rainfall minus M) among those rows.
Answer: 0.1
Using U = 1.01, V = 0.1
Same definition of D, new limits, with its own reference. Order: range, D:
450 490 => -1.9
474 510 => -2.7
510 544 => 1.1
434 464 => 1.4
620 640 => 0.1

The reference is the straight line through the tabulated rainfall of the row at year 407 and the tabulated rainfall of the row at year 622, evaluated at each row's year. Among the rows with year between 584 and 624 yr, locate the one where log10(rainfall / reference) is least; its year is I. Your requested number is 617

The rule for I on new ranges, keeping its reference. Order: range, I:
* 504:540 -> 512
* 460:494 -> 487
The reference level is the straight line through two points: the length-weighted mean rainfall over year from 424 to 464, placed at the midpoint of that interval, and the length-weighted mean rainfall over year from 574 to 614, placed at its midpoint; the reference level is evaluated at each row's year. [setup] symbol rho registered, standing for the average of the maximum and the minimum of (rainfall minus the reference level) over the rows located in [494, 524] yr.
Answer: -2.2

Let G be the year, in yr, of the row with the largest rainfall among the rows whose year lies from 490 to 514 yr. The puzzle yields 492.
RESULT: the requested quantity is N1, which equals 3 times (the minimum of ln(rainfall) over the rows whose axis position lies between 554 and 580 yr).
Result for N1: 8.02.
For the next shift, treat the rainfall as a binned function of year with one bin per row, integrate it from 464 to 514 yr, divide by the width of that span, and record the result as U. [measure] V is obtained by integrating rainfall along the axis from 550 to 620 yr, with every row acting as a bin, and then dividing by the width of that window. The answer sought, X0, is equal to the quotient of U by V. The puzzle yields 0.85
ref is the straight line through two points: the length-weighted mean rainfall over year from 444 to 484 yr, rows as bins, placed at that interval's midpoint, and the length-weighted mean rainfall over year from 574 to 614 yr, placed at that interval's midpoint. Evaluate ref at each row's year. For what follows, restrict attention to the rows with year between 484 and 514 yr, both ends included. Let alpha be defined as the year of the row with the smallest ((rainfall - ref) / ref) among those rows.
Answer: 487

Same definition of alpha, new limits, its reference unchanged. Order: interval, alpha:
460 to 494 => 487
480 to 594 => 487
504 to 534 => 512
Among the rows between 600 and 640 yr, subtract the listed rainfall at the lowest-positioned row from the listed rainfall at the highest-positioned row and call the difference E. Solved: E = 1.0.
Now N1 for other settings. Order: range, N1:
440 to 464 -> 8.01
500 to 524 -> 7.62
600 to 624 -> 8.26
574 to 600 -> 8.31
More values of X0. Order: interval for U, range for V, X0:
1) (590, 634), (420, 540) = 1.11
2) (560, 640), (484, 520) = 1.29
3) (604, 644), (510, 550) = 1.12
